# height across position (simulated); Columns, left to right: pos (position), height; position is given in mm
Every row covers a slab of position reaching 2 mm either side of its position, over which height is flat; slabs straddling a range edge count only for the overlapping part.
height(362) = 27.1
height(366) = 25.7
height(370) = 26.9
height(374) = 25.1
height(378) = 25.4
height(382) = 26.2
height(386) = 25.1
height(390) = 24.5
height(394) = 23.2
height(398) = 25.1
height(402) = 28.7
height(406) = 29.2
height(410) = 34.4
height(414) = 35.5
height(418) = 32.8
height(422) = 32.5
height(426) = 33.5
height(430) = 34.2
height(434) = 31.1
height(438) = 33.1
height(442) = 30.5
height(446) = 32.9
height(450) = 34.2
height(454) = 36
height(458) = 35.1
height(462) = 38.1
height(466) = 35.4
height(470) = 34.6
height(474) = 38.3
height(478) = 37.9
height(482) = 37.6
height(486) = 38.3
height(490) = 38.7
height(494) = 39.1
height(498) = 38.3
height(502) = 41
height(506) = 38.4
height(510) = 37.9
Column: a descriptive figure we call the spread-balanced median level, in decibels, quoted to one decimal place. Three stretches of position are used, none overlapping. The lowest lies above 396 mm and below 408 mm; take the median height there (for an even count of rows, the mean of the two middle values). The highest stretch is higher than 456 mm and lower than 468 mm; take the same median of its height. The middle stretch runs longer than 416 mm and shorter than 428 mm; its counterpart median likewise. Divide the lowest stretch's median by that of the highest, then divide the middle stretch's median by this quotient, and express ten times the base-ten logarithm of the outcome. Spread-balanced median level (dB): 16.1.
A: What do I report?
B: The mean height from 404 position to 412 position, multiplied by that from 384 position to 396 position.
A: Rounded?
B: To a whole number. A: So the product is 772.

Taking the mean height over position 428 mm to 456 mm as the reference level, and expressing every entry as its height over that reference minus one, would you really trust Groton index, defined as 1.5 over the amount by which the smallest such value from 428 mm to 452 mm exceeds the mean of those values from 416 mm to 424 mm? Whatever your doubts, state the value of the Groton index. -23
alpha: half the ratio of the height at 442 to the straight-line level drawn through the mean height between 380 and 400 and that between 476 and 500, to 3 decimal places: 0.477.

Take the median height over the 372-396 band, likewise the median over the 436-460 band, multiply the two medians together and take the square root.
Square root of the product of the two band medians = 29.1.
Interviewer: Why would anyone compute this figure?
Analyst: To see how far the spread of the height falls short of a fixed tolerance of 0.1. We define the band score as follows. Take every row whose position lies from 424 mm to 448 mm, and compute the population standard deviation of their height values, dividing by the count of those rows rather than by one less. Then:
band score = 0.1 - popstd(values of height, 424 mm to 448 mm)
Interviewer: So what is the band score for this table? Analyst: -1.2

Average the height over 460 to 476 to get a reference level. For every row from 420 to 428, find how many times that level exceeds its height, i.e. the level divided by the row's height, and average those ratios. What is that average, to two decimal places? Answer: 1.11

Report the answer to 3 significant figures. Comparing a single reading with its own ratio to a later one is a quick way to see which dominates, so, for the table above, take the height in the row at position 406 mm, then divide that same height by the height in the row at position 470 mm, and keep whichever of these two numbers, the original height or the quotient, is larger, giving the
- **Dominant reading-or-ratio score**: 29.2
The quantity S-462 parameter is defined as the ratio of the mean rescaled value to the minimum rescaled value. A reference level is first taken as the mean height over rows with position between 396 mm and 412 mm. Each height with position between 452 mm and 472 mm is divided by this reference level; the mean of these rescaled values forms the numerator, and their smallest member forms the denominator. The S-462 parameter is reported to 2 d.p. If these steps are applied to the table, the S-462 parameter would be 1.04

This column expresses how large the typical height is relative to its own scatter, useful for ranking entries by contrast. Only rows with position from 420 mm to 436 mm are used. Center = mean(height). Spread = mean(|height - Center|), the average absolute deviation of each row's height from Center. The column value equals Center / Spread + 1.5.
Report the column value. 34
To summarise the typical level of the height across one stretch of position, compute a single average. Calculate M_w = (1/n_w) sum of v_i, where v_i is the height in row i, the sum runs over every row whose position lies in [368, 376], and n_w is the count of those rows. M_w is 26.0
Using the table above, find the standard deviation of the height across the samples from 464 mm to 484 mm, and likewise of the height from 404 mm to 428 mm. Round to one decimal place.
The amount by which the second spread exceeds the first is 0.5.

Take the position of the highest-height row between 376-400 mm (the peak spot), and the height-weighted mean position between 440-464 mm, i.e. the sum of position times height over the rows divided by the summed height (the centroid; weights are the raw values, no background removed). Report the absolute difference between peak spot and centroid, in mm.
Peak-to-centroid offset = 70.4 mm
